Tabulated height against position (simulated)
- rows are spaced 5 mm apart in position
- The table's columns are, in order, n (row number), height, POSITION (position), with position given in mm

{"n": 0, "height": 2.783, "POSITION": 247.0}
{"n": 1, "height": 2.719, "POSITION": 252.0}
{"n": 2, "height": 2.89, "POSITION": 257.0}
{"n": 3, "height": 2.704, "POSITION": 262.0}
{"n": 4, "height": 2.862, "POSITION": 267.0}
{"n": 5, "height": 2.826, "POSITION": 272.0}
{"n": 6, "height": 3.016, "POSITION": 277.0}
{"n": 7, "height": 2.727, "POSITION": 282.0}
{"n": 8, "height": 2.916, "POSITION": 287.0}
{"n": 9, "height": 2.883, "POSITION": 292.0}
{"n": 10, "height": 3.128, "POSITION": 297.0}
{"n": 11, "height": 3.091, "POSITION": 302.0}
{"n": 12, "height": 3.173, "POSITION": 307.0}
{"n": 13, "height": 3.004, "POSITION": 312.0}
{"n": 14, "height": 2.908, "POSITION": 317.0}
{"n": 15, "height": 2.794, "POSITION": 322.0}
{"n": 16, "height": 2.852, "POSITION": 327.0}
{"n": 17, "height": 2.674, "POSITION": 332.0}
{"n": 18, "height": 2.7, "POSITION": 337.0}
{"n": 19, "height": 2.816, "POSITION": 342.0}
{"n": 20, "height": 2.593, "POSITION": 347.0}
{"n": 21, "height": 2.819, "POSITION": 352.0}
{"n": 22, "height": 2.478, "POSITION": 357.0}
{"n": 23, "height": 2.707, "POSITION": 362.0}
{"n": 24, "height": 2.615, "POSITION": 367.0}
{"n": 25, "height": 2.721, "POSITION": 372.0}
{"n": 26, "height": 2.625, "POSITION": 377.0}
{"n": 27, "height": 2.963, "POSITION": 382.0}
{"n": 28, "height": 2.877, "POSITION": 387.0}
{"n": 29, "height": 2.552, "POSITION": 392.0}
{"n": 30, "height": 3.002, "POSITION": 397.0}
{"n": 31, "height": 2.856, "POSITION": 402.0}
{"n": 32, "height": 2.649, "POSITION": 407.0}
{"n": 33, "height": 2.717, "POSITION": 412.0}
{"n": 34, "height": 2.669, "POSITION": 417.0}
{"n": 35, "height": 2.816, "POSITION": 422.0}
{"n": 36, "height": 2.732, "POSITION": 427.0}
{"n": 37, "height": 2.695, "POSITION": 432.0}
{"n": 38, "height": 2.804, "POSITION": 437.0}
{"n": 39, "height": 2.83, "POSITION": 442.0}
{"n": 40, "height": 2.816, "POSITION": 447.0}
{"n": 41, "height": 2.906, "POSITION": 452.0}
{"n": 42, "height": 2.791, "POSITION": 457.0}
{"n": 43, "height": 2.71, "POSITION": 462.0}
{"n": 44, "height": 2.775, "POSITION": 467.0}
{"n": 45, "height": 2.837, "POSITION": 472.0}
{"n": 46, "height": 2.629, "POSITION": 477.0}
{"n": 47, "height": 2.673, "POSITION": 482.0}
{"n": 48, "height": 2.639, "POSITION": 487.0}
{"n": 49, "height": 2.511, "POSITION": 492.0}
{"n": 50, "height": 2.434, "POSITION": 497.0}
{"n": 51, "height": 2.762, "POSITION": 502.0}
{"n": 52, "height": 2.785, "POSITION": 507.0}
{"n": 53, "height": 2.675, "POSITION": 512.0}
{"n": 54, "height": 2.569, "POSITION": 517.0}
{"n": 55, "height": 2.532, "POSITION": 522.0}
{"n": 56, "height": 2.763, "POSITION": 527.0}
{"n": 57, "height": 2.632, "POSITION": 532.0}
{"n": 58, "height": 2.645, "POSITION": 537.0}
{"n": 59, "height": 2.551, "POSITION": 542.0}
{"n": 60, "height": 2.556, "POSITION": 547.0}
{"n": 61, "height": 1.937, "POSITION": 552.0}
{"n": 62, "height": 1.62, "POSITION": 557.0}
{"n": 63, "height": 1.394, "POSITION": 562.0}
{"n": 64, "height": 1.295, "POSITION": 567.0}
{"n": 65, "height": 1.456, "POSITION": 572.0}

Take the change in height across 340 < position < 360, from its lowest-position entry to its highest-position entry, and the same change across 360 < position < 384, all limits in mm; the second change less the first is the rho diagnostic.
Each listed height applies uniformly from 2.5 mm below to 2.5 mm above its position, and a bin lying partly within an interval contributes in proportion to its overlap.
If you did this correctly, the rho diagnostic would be 0.59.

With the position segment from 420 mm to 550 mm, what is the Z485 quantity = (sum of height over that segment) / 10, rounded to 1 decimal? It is 7.0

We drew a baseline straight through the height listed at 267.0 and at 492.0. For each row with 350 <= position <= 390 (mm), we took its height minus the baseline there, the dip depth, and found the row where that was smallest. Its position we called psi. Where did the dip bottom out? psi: 357.0 mm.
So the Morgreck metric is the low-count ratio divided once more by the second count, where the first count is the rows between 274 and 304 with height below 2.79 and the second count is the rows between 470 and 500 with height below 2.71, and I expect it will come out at 0.0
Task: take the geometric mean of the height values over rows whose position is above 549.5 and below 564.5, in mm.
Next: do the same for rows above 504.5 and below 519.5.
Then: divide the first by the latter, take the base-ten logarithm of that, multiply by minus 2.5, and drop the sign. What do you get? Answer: 0.534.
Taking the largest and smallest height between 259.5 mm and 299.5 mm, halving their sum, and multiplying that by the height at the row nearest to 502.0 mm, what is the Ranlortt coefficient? 8.1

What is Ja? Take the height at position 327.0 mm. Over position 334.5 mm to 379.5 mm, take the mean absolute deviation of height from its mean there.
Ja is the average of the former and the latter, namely 1.47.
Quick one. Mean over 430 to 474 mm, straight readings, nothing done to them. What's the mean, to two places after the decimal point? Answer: 2.80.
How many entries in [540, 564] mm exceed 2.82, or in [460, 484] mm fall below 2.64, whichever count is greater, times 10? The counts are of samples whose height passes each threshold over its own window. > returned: 10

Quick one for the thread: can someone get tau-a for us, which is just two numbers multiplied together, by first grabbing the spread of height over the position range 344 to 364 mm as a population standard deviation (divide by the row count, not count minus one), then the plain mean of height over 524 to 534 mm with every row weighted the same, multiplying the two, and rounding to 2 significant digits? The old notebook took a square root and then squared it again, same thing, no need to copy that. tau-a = 0.34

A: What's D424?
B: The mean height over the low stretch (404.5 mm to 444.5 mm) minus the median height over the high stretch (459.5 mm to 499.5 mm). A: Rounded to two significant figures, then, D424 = 0.083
